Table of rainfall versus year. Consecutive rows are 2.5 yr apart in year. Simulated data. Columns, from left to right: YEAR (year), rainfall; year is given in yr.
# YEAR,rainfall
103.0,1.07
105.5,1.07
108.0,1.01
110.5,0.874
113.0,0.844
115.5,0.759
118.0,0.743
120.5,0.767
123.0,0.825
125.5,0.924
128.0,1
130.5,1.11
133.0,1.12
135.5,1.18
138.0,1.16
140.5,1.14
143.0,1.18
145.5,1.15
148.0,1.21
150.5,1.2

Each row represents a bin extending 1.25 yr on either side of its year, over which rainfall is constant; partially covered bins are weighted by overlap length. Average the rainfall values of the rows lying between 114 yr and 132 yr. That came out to 0.88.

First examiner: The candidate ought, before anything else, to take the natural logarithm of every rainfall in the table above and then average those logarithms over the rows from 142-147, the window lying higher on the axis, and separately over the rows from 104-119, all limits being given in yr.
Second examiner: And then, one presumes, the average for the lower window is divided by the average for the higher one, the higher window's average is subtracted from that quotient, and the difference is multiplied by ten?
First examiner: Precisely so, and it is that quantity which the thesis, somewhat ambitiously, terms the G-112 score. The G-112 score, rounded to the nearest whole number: -10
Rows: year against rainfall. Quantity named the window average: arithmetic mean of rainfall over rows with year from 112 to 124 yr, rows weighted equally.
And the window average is 0.79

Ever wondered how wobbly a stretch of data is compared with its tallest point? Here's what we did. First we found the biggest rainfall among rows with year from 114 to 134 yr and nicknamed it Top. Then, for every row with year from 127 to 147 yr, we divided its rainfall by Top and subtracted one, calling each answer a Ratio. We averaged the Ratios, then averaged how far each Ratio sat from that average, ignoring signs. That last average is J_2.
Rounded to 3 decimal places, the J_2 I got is 0.036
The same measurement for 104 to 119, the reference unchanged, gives 0.093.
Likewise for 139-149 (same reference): 0.022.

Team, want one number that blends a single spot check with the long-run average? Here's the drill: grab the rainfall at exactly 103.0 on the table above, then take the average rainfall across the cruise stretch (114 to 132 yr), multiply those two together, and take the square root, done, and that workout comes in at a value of 0.97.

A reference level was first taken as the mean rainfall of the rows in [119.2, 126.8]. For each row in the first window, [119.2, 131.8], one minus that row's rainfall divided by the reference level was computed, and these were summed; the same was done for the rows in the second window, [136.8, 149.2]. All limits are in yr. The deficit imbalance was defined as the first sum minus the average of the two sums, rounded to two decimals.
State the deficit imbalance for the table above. 0.72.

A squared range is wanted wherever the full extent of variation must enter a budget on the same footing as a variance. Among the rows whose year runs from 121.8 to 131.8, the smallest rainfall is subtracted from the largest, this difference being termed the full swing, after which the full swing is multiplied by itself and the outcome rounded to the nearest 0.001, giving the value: 0.081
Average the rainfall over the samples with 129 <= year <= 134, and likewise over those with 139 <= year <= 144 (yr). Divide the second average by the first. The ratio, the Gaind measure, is 1.0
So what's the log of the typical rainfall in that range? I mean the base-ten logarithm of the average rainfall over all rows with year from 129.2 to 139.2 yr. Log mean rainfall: 0.06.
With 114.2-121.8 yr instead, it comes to -0.12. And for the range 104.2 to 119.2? -0.05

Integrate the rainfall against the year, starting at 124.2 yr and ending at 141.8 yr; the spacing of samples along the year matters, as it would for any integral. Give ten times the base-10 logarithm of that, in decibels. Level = 12.8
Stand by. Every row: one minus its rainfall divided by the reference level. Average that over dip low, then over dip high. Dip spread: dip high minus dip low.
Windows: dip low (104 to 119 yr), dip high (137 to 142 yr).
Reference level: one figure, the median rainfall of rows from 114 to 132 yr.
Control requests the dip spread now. -0.32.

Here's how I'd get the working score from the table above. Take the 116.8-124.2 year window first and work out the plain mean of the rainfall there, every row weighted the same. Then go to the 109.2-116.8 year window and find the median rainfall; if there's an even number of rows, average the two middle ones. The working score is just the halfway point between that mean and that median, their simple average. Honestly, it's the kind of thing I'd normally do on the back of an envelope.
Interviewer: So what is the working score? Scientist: 0.81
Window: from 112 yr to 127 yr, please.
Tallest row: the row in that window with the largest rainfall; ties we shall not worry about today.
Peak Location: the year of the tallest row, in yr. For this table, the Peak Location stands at 125.5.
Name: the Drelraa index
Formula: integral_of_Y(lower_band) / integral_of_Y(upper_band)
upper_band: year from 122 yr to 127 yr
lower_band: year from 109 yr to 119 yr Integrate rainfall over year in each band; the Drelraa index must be 1.84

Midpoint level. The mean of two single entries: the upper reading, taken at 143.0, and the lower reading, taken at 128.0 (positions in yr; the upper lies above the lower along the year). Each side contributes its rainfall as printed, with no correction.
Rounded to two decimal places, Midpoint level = 1.09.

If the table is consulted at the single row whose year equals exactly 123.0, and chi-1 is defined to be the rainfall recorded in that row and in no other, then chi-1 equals 0.825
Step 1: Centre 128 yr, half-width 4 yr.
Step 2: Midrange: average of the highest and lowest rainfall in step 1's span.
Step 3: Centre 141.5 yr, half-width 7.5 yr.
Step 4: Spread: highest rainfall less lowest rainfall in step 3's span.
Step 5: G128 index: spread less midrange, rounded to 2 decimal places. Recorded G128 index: -0.95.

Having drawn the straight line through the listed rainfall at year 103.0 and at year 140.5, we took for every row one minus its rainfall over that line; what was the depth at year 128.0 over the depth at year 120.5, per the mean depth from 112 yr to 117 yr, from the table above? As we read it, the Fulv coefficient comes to 1.3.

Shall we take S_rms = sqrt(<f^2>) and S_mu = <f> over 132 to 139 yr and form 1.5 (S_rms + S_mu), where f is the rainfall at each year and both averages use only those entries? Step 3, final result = 3.5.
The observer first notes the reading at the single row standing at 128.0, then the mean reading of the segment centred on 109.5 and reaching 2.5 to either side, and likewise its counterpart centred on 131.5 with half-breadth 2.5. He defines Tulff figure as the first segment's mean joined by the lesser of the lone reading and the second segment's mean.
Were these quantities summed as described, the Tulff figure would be 1.9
